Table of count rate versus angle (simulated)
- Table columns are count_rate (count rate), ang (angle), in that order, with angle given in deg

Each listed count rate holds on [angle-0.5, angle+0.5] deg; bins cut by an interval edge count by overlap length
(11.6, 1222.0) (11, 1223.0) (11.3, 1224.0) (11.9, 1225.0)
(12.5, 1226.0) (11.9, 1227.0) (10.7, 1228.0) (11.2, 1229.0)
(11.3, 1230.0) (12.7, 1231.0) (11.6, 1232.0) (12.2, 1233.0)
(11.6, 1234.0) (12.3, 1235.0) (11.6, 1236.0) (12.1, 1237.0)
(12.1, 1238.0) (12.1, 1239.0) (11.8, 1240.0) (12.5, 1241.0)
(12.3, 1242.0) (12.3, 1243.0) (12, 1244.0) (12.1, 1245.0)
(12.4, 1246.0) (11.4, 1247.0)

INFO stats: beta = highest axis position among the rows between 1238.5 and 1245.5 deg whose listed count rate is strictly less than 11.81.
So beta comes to 1240.0 deg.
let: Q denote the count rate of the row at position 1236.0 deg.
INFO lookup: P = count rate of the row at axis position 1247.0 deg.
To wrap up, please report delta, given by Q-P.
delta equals 0.2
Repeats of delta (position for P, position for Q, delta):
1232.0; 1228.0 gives -0.9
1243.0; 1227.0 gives -0.4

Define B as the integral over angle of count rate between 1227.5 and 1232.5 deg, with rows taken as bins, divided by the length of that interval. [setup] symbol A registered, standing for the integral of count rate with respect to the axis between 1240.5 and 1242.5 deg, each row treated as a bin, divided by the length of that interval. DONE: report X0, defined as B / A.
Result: 0.93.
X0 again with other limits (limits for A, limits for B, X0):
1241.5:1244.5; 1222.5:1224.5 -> 0.91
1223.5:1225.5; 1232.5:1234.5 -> 1.03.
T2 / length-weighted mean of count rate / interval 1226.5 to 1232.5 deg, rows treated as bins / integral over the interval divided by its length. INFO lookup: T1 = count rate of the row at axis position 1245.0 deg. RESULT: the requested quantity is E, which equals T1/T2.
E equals 1.05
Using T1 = 12.1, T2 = 11.6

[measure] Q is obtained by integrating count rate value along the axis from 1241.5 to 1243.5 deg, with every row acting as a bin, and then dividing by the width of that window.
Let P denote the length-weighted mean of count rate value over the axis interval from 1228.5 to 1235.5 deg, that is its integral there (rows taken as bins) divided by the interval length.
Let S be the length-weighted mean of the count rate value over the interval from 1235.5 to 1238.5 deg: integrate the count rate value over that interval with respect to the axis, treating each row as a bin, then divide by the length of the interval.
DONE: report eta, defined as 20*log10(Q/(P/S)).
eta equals 21.9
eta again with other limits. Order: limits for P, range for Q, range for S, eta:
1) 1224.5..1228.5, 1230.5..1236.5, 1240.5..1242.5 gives 22.1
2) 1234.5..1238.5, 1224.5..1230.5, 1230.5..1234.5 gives 21.3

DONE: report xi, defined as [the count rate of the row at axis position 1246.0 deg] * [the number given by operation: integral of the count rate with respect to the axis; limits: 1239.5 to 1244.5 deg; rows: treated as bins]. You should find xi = 755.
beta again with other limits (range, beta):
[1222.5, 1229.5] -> 1229.0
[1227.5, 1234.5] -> 1234.0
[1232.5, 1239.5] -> 1236.0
